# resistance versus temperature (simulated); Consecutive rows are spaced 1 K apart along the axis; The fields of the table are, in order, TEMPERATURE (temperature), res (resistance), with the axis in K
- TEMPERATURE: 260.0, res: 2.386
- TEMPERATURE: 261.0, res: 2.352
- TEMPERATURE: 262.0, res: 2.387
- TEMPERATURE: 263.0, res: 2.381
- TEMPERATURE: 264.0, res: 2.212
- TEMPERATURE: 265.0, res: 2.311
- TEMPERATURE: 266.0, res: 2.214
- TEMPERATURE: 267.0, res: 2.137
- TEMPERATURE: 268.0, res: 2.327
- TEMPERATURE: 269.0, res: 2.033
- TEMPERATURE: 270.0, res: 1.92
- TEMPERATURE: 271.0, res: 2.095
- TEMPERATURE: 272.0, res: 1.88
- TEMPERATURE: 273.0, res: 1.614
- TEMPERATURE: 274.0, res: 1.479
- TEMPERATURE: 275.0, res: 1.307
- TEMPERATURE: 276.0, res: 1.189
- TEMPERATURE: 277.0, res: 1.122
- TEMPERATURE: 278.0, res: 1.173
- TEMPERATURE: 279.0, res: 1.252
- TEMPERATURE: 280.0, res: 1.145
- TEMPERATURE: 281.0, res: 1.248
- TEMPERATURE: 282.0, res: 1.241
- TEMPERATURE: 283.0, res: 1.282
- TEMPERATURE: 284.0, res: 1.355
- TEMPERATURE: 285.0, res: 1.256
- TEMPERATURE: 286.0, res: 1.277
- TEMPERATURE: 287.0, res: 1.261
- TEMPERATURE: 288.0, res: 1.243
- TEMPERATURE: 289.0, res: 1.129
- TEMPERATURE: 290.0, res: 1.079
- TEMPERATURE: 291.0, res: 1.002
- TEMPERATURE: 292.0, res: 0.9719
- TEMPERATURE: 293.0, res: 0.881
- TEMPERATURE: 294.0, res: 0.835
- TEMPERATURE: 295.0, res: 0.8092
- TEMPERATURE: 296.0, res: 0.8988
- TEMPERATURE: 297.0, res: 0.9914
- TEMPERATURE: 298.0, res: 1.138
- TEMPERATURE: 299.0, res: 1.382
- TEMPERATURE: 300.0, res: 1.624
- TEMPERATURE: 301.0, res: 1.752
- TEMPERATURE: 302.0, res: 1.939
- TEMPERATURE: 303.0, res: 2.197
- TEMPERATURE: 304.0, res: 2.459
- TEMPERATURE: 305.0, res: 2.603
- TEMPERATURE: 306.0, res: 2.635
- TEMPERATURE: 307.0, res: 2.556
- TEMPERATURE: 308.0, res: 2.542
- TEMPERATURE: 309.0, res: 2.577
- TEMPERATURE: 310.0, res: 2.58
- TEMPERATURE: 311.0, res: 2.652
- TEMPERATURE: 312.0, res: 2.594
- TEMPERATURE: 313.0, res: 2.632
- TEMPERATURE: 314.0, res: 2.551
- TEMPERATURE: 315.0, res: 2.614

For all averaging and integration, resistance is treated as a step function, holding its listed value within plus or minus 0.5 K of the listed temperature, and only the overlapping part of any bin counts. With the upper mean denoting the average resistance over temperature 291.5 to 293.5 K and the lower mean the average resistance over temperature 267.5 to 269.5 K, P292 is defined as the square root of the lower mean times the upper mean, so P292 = 1.4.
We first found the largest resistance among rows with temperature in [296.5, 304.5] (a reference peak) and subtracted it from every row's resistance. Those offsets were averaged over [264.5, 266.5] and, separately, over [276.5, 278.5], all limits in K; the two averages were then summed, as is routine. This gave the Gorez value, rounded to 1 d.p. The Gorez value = -1.5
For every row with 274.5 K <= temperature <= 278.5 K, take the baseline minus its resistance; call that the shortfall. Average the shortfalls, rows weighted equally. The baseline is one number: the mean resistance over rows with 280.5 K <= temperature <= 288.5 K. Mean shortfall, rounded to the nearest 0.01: 0.07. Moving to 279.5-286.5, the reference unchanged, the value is 0.01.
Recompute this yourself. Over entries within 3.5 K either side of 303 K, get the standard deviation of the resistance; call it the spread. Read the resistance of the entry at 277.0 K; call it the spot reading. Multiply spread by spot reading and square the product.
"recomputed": 0.2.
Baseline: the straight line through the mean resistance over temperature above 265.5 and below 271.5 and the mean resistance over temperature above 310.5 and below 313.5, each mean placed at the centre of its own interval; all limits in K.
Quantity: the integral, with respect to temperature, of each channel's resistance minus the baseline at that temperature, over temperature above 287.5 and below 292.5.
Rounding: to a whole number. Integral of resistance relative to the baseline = -6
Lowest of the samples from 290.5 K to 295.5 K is 0.8092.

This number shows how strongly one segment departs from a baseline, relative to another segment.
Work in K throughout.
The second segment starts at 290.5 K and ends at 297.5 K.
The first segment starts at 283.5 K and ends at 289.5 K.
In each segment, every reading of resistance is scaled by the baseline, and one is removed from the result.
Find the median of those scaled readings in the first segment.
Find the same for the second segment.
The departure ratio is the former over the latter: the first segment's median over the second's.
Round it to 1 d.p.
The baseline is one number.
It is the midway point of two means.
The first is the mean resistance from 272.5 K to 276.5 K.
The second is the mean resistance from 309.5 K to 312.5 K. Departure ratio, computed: 0.7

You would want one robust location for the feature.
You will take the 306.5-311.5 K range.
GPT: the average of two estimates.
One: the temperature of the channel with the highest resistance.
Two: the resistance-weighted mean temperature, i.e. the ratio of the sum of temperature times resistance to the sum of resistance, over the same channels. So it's 310.0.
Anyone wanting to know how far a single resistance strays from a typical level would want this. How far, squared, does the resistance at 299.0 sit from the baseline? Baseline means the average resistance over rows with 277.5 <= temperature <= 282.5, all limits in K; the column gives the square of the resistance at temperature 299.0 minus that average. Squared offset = 0.03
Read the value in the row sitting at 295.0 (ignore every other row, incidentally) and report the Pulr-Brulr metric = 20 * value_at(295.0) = 16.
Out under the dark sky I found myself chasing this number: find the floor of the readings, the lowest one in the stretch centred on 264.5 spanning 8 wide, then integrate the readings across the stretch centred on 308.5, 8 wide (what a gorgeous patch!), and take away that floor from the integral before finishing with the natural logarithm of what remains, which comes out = 2.92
